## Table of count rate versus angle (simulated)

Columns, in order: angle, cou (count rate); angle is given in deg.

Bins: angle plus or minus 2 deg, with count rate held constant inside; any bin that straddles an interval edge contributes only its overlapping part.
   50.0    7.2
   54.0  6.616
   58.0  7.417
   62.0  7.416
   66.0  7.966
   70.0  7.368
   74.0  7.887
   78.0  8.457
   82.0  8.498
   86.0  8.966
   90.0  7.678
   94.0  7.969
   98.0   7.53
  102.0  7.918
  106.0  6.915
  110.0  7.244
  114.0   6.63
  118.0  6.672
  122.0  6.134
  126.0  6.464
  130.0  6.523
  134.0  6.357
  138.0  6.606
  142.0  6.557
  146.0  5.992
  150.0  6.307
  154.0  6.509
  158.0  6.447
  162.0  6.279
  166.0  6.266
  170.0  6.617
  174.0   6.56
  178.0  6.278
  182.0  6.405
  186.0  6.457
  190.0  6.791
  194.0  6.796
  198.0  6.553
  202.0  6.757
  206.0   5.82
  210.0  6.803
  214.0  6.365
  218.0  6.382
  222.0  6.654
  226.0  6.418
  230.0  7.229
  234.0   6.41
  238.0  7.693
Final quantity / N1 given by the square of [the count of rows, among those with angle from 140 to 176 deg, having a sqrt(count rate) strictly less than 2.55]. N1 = 25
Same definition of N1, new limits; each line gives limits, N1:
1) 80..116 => 0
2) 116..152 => 25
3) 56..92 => 0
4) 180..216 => 16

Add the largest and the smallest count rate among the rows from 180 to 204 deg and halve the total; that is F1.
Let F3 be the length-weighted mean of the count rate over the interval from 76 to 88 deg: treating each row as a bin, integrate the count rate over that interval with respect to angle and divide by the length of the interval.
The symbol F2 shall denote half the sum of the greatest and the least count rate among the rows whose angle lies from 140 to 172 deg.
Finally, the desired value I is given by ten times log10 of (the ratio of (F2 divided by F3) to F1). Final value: -9.56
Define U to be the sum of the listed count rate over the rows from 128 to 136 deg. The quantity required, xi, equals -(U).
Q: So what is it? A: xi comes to -12.9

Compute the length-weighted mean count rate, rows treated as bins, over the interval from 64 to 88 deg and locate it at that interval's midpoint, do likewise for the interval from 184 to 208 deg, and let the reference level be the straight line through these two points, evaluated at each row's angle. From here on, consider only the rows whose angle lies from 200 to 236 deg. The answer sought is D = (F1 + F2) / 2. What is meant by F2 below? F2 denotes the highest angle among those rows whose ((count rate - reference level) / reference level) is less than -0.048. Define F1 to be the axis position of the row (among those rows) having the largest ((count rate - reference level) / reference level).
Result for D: 218 deg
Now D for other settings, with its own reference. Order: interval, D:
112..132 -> 124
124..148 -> 144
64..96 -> 78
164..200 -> 186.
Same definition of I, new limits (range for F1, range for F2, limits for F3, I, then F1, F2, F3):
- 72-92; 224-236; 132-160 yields -8.92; 8.3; 6.82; 6.40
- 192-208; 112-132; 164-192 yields -8.05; 6.3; 6.40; 6.48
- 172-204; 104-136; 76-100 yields -9.03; 6.5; 6.69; 8.18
